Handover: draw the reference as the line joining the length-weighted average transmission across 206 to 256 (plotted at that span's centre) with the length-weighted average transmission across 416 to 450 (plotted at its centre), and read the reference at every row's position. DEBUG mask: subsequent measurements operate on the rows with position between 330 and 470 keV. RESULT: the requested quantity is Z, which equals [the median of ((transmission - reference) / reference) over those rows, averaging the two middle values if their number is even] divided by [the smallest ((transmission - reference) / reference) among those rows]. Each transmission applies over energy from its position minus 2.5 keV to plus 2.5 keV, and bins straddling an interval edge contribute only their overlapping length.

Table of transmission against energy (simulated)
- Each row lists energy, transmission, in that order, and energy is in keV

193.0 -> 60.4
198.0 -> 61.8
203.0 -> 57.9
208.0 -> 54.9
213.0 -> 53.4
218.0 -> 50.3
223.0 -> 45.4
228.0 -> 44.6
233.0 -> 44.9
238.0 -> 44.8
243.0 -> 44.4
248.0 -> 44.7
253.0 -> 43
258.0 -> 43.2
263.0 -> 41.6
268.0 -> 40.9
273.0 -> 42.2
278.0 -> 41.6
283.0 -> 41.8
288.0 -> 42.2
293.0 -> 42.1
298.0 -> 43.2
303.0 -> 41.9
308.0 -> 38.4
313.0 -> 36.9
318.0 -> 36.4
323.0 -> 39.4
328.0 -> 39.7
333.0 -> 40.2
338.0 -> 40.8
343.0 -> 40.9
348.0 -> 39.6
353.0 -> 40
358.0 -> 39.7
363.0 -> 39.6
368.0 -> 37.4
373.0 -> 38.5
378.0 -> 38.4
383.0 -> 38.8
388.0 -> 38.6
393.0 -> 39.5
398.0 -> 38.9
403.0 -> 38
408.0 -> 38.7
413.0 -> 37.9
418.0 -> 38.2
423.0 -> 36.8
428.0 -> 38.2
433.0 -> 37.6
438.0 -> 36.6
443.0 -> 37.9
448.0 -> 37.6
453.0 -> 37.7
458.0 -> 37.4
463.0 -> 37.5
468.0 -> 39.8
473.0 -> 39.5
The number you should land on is 0.25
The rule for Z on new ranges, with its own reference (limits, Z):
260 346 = 0.41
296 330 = 0.50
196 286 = 0.44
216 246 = 0.78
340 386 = 0.42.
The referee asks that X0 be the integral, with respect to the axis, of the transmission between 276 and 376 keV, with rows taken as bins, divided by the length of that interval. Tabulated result 40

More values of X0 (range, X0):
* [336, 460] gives 39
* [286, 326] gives 40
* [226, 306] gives 43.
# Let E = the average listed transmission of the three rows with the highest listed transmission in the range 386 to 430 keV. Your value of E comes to 39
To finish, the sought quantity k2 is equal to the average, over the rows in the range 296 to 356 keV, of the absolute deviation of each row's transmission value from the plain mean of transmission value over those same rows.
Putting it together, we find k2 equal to 1.4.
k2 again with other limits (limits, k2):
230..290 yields 1.2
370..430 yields 0.5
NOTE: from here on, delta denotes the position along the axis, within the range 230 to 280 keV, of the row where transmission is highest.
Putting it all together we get 233.0 keV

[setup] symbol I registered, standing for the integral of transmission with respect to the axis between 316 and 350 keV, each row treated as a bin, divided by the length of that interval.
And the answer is 39.6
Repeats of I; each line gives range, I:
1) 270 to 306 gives 42.1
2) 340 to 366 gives 39.9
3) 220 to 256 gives 44.6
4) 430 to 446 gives 37.4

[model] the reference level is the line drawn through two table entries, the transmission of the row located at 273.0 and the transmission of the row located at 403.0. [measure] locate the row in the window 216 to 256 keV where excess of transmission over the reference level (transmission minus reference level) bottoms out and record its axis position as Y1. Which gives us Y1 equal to 253.0 keV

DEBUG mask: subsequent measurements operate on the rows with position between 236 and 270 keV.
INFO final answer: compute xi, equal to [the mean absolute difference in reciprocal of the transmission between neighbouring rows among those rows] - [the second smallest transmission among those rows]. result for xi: -41.6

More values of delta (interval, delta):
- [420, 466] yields 428.0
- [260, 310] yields 298.0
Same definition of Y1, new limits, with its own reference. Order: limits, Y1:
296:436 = 318.0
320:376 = 368.0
